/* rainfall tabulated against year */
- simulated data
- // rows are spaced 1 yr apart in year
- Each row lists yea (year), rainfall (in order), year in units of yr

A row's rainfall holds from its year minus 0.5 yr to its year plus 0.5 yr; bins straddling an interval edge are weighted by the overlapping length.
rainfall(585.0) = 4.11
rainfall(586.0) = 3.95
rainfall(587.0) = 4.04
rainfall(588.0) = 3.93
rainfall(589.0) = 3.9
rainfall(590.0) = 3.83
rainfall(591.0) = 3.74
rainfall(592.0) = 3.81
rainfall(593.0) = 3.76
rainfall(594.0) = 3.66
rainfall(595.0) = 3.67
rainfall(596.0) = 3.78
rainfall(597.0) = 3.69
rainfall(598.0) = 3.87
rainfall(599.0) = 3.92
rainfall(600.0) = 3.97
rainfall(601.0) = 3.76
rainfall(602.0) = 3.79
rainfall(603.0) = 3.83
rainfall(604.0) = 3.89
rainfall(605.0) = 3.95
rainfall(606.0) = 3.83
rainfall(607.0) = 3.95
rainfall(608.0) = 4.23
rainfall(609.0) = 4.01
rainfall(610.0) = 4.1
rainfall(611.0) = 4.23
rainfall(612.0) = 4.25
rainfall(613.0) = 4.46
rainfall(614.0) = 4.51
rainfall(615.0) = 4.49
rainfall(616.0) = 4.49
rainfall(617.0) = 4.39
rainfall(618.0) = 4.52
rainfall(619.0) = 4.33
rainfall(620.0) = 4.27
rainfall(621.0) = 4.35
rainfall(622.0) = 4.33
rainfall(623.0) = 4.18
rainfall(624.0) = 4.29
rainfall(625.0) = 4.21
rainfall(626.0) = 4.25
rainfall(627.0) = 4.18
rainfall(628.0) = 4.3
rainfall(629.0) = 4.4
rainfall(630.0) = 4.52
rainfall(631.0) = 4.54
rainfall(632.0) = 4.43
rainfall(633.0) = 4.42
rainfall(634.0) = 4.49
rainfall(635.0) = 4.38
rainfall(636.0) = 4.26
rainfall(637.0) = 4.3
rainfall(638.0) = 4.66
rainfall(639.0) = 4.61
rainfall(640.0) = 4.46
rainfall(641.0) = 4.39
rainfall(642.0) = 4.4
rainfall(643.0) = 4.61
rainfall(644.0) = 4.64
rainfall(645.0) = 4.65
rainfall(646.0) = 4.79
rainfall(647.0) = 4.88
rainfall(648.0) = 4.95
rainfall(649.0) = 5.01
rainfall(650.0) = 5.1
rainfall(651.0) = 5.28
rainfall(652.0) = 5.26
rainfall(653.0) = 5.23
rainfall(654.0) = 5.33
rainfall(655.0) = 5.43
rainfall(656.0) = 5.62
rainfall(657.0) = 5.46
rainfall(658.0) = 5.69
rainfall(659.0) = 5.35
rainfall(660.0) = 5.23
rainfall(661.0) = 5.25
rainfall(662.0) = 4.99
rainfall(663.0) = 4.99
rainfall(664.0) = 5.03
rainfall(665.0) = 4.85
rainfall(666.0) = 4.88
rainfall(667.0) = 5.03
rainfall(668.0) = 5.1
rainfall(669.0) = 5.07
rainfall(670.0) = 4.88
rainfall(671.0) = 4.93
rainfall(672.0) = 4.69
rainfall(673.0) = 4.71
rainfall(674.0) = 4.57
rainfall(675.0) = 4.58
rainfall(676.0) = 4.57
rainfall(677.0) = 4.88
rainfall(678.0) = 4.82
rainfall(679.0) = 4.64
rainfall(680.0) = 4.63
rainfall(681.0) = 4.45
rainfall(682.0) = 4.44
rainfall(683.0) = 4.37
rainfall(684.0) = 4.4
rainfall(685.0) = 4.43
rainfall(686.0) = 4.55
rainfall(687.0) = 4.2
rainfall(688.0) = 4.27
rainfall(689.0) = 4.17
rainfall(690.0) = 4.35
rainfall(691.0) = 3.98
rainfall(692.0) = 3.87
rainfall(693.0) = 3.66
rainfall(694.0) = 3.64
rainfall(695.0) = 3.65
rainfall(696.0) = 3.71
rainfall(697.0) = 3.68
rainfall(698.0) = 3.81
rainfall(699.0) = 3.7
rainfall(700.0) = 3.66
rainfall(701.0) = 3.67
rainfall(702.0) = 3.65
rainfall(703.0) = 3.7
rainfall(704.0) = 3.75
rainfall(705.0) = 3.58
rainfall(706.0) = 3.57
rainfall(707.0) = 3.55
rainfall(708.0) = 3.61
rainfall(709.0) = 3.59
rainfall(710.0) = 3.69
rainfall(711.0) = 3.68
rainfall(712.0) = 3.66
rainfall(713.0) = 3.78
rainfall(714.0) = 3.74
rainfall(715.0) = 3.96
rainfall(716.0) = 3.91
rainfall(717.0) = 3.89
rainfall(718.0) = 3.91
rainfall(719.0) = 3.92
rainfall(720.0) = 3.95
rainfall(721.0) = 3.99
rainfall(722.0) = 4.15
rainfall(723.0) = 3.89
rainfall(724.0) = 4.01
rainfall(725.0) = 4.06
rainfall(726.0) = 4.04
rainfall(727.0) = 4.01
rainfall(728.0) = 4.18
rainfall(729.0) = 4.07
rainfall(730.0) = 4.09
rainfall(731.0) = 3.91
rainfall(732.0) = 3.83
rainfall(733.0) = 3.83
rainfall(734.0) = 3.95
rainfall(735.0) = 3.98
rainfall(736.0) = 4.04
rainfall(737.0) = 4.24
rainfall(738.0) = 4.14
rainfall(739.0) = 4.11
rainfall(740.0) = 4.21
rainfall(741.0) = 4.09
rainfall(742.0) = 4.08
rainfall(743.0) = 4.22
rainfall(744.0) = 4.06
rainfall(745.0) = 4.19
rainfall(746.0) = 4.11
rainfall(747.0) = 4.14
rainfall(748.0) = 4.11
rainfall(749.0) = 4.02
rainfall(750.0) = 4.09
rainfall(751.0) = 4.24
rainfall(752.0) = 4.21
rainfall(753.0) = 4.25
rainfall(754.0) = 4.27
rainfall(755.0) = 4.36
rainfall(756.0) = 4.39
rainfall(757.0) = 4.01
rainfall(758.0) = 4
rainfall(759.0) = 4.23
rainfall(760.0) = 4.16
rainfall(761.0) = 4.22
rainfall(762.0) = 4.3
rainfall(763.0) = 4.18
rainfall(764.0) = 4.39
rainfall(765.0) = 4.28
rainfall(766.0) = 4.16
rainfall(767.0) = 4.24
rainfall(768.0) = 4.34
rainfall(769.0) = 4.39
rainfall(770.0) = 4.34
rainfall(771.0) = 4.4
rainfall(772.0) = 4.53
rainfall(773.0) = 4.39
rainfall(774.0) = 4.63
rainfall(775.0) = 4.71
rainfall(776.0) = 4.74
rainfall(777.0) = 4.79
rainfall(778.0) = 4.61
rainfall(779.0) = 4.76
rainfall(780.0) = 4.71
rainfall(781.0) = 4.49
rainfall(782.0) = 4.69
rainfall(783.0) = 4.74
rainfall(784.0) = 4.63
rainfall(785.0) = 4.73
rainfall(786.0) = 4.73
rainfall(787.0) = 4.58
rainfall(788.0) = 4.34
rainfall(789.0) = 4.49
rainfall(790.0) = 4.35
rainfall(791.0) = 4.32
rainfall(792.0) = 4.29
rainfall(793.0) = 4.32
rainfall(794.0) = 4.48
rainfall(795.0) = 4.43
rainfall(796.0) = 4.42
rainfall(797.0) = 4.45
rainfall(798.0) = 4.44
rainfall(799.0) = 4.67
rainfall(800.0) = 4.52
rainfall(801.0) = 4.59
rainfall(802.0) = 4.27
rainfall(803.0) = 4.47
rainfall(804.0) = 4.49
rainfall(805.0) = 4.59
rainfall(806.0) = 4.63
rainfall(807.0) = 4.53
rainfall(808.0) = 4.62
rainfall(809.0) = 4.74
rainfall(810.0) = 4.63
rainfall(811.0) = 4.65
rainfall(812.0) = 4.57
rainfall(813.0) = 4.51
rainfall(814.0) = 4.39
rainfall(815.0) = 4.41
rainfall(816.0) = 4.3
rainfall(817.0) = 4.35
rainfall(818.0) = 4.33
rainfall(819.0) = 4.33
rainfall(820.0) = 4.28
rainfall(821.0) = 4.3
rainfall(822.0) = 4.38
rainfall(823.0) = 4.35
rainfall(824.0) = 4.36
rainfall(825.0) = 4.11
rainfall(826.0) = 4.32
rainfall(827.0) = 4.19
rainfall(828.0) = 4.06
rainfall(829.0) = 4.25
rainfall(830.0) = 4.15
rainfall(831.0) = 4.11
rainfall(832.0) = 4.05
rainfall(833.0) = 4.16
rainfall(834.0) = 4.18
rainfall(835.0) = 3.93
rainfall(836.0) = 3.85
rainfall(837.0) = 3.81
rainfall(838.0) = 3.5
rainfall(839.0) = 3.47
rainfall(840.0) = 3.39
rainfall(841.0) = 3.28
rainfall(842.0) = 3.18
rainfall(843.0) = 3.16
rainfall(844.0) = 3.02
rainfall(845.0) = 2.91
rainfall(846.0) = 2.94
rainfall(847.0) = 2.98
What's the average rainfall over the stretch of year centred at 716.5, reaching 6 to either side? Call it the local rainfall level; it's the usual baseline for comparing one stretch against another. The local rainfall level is 3.9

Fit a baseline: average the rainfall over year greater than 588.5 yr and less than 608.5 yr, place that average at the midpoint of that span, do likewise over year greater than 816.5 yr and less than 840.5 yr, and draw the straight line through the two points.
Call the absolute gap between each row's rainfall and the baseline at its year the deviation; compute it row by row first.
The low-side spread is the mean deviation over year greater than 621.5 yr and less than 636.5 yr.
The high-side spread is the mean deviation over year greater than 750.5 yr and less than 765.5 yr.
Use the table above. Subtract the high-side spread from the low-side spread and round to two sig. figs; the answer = 0.25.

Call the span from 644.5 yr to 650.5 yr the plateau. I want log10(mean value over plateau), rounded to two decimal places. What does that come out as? 0.69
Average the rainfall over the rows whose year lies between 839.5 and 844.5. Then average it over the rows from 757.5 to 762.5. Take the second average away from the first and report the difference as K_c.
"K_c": -1.0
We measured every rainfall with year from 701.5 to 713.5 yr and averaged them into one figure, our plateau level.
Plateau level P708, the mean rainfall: 3.7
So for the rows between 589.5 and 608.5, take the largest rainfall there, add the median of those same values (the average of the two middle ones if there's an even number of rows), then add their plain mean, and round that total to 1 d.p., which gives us 11.9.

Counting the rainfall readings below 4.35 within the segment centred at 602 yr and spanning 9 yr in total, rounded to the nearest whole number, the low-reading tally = 9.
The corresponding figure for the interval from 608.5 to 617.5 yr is 4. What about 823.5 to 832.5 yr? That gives 8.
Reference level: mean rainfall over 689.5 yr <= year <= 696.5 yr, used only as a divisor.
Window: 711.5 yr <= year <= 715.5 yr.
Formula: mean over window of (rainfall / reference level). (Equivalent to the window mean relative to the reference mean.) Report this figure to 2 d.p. 0.99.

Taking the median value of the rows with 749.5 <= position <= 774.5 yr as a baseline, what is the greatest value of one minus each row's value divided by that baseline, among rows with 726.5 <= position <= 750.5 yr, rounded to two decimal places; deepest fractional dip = 0.10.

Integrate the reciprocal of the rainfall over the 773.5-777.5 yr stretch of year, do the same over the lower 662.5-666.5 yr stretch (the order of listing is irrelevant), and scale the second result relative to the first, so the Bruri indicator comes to 0.96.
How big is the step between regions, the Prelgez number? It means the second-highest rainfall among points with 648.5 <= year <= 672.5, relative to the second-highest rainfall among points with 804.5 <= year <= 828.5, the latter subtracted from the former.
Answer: 1.0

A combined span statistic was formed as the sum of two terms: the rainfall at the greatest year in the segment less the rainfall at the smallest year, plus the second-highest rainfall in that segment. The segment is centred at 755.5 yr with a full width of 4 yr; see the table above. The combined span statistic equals 4.10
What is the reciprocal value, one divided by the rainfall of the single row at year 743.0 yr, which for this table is 0.237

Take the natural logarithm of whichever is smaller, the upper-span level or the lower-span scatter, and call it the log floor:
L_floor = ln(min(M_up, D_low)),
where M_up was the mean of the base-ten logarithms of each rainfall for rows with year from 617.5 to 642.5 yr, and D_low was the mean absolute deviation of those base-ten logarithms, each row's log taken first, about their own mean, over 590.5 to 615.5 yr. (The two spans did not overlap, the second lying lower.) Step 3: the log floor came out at -3.82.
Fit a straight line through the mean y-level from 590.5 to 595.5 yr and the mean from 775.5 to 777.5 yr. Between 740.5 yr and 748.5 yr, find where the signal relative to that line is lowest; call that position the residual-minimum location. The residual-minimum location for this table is 744.0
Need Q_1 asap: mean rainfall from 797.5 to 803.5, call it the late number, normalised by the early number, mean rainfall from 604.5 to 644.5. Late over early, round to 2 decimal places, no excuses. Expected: 1.04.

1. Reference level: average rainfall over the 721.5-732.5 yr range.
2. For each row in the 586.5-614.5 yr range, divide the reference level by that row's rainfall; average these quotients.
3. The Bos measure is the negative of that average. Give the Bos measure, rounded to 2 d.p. -1.02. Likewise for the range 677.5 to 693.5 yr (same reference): -0.93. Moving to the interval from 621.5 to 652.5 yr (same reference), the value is -0.89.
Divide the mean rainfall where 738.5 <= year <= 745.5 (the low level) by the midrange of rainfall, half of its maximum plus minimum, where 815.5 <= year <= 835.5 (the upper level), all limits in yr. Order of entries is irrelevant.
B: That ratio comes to 1.00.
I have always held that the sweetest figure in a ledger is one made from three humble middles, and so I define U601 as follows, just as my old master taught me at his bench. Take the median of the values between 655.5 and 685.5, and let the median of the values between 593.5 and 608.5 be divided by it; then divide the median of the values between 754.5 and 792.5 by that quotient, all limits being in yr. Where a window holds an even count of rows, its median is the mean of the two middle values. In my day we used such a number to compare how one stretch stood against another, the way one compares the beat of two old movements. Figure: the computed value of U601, 5.6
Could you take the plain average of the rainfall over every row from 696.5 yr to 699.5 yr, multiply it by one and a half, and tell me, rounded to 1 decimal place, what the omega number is 5.6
